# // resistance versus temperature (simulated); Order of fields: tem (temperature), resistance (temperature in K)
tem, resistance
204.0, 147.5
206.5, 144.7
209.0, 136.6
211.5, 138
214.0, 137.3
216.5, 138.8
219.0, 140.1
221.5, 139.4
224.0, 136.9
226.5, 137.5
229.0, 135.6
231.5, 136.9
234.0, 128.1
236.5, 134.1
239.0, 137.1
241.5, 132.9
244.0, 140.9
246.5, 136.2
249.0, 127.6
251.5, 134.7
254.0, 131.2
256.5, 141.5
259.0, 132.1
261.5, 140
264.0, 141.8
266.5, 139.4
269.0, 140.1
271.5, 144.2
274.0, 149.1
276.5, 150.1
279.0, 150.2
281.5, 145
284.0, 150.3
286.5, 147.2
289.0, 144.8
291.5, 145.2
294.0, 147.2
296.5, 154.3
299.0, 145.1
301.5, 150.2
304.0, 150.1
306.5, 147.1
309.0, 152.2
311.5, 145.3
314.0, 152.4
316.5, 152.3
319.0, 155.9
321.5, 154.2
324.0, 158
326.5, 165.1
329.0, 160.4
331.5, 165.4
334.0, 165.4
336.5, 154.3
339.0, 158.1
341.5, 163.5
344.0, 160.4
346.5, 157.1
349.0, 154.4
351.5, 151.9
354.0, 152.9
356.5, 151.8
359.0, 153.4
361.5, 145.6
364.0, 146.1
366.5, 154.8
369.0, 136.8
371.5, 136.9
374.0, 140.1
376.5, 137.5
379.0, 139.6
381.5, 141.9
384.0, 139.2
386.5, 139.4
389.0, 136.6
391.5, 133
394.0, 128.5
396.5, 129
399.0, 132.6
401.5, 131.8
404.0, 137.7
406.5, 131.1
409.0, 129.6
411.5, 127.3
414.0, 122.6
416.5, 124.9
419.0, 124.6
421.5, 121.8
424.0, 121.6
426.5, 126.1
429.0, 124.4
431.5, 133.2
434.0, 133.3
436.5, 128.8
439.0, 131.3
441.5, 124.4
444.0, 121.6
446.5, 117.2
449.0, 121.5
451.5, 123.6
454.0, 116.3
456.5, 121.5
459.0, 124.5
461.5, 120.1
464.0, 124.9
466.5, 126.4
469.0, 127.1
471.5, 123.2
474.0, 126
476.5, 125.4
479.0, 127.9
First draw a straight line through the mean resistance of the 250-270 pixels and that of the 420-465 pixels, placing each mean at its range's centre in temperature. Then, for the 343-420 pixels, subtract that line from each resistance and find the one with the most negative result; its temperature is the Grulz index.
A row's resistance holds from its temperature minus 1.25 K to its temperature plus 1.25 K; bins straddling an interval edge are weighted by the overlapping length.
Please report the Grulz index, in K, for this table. 414.0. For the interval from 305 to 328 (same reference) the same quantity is 311.5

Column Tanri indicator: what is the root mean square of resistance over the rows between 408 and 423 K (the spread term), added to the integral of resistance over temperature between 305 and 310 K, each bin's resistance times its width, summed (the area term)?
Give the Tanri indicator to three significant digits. 873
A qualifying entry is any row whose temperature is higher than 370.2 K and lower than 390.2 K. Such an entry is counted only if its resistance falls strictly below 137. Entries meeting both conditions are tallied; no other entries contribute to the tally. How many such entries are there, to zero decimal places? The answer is 2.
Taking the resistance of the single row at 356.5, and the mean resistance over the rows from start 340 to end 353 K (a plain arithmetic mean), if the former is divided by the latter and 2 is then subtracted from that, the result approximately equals -1.04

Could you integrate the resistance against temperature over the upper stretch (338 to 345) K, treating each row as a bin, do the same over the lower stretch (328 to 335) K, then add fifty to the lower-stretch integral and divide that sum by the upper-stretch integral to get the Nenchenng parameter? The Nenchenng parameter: 1.06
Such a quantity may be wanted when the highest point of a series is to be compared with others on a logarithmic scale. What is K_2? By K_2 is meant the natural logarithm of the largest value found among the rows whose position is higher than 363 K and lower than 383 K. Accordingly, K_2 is 5.04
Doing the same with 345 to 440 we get 5.06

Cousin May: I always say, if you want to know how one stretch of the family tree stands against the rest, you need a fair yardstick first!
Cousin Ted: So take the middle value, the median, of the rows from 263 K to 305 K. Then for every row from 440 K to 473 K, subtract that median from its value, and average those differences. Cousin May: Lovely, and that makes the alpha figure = -25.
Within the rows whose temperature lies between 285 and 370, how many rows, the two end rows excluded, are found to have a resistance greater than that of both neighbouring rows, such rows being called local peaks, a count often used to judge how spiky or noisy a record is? 10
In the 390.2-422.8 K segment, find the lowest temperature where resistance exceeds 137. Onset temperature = 404.0 K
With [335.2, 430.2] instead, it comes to 336.5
